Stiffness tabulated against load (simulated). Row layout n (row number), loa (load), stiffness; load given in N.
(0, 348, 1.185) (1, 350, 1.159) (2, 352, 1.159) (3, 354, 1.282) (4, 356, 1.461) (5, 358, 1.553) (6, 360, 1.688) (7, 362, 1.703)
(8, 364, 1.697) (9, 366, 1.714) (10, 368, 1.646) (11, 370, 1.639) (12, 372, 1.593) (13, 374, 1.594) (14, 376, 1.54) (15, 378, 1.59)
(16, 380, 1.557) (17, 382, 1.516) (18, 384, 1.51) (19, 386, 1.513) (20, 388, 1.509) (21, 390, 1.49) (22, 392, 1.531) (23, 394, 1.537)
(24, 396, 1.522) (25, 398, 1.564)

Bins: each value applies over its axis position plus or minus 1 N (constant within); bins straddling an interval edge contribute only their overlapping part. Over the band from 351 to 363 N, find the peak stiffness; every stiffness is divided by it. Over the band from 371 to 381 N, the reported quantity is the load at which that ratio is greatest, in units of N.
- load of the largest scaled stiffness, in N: 374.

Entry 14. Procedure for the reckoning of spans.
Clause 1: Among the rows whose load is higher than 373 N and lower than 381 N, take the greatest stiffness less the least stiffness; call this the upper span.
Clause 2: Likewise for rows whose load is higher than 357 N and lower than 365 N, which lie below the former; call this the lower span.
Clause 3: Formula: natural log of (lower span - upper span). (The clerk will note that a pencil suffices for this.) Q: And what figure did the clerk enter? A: -2.3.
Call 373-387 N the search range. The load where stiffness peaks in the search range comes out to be 374 N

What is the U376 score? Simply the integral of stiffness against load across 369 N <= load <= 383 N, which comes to 22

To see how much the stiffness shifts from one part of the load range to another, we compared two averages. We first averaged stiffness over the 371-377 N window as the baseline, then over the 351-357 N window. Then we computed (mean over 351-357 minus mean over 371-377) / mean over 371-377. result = -0.17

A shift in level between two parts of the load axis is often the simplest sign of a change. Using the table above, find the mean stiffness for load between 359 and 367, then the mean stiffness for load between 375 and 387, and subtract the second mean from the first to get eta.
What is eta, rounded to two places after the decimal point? 0.16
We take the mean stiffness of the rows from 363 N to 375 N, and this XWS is 1.65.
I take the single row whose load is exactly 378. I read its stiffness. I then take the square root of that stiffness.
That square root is 1.26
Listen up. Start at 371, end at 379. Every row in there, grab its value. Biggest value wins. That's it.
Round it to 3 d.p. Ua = 1.594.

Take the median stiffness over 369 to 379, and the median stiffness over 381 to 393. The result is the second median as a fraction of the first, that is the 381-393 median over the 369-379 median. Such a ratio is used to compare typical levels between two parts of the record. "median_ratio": 0.95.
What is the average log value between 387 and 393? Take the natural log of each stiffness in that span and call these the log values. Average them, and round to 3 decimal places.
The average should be 0.412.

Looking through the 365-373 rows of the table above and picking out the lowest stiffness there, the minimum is 1.593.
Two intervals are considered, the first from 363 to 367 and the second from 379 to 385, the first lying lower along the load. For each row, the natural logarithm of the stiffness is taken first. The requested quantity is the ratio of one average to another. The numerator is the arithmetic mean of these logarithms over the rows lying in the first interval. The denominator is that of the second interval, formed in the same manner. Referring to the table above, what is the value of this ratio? 1.26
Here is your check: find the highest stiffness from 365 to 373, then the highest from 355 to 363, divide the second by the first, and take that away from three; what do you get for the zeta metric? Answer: 2.01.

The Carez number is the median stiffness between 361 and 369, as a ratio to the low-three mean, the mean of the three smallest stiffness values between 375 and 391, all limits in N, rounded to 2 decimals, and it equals 1.13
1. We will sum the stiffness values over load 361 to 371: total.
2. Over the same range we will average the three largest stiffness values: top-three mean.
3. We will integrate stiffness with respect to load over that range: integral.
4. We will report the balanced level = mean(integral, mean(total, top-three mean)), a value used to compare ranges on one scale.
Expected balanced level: 10.9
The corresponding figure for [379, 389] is 9.9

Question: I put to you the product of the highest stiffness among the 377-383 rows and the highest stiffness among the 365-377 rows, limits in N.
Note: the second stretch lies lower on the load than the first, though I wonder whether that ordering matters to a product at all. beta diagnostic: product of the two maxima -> 2.725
